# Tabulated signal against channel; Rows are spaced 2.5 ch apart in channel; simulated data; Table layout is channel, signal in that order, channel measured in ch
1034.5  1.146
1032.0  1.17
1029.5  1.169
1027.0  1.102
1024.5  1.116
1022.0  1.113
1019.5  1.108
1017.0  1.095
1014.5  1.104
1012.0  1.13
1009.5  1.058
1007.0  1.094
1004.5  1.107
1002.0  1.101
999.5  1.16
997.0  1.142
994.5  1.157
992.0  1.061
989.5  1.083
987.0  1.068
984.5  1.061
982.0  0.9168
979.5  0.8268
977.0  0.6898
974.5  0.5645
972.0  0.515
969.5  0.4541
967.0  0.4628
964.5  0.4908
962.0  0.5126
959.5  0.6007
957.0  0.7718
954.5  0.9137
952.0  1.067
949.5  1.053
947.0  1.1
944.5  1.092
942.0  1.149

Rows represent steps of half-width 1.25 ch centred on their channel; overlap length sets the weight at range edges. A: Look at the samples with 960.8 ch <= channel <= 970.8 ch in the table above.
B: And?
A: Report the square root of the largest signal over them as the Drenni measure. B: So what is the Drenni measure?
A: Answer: 0.72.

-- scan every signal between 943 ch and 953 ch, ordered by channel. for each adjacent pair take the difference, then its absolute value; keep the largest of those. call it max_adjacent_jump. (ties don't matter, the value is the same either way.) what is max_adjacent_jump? 0.047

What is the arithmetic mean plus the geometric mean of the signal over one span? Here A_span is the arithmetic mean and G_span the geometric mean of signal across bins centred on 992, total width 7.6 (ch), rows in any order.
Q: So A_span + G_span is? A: 2.20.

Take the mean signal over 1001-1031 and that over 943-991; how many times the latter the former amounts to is 1.4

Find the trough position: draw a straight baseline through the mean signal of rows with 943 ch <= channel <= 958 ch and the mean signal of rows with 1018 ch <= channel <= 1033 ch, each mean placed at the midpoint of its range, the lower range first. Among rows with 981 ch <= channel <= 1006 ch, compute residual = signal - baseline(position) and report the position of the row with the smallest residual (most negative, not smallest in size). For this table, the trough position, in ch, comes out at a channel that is 982.0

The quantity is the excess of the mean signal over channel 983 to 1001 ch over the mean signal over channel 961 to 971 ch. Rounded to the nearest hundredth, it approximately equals 0.62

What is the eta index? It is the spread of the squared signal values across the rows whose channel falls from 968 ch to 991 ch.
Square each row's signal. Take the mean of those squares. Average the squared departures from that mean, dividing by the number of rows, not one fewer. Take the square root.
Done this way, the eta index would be 0.37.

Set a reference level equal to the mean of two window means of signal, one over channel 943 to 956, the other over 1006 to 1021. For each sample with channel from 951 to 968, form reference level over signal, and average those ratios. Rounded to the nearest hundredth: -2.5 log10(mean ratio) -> -0.58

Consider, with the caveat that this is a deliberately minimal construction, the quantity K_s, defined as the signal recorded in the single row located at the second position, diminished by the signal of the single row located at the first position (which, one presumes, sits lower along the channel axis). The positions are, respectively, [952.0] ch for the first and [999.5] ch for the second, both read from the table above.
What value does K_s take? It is 0.09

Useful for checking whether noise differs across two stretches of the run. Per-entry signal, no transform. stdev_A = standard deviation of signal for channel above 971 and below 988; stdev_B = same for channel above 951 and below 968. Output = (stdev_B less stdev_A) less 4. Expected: -3.99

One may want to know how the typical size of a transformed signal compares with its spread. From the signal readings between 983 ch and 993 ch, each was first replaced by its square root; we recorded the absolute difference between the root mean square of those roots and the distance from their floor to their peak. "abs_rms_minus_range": 1.0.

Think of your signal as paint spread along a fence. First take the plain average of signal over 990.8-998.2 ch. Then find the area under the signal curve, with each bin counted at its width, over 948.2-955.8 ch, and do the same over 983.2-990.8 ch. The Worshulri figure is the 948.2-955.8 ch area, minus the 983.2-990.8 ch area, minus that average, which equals -1.6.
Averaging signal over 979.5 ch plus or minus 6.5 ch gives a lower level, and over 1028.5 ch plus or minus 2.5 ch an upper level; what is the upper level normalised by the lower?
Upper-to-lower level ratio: 1.4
